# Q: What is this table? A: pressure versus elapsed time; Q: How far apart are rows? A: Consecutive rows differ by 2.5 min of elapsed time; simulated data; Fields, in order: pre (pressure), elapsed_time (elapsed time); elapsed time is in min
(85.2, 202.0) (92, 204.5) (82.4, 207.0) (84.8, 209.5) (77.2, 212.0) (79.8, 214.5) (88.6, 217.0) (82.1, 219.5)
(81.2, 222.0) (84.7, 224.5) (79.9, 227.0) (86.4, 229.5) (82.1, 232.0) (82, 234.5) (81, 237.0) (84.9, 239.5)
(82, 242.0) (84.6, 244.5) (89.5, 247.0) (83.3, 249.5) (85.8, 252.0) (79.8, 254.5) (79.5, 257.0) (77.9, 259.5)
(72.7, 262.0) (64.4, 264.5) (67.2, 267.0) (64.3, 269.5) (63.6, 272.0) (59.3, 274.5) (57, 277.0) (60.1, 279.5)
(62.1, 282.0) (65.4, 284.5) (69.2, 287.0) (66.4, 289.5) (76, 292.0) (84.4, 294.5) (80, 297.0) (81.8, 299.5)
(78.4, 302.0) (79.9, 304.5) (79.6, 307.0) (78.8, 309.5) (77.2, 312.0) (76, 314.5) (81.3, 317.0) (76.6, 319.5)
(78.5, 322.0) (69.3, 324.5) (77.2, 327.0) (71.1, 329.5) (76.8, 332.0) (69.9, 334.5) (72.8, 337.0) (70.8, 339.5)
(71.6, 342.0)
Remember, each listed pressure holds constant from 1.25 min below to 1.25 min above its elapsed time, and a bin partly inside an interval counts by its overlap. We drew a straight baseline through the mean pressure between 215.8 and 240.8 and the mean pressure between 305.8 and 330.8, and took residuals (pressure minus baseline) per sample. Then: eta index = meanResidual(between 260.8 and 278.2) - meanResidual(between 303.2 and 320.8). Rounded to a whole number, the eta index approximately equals -18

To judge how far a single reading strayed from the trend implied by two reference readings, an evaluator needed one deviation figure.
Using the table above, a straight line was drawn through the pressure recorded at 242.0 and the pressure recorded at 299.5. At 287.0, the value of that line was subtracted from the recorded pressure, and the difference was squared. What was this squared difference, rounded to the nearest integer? 160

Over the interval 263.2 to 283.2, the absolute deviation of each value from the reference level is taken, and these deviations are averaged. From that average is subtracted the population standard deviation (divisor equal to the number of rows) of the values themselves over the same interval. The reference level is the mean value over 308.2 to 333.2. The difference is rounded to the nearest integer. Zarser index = 11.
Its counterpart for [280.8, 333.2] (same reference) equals -1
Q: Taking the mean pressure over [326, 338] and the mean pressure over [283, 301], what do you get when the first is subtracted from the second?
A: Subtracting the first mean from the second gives 1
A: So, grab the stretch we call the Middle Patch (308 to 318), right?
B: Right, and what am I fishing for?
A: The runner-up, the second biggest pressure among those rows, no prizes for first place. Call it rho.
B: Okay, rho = 78.8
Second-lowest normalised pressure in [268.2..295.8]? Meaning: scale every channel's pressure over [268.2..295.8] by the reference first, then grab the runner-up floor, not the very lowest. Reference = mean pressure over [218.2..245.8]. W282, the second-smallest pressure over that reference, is 0.72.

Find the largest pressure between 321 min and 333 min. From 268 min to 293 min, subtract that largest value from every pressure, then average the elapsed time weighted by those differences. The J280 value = 279.0 min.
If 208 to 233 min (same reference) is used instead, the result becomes 221.6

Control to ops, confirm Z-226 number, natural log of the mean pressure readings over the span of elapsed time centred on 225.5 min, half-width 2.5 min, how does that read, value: 4.41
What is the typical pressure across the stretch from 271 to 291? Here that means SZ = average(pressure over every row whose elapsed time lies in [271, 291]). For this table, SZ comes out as 63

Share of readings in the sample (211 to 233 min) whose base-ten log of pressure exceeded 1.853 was 1.00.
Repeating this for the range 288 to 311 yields 0.89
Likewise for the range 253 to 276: 0.44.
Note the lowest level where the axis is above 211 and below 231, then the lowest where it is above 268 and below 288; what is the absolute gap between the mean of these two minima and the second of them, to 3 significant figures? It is 10.1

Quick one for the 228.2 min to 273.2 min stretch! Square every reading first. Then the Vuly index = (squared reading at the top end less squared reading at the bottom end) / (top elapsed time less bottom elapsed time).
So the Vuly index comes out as -80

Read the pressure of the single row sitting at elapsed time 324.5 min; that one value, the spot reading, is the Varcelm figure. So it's 69.3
